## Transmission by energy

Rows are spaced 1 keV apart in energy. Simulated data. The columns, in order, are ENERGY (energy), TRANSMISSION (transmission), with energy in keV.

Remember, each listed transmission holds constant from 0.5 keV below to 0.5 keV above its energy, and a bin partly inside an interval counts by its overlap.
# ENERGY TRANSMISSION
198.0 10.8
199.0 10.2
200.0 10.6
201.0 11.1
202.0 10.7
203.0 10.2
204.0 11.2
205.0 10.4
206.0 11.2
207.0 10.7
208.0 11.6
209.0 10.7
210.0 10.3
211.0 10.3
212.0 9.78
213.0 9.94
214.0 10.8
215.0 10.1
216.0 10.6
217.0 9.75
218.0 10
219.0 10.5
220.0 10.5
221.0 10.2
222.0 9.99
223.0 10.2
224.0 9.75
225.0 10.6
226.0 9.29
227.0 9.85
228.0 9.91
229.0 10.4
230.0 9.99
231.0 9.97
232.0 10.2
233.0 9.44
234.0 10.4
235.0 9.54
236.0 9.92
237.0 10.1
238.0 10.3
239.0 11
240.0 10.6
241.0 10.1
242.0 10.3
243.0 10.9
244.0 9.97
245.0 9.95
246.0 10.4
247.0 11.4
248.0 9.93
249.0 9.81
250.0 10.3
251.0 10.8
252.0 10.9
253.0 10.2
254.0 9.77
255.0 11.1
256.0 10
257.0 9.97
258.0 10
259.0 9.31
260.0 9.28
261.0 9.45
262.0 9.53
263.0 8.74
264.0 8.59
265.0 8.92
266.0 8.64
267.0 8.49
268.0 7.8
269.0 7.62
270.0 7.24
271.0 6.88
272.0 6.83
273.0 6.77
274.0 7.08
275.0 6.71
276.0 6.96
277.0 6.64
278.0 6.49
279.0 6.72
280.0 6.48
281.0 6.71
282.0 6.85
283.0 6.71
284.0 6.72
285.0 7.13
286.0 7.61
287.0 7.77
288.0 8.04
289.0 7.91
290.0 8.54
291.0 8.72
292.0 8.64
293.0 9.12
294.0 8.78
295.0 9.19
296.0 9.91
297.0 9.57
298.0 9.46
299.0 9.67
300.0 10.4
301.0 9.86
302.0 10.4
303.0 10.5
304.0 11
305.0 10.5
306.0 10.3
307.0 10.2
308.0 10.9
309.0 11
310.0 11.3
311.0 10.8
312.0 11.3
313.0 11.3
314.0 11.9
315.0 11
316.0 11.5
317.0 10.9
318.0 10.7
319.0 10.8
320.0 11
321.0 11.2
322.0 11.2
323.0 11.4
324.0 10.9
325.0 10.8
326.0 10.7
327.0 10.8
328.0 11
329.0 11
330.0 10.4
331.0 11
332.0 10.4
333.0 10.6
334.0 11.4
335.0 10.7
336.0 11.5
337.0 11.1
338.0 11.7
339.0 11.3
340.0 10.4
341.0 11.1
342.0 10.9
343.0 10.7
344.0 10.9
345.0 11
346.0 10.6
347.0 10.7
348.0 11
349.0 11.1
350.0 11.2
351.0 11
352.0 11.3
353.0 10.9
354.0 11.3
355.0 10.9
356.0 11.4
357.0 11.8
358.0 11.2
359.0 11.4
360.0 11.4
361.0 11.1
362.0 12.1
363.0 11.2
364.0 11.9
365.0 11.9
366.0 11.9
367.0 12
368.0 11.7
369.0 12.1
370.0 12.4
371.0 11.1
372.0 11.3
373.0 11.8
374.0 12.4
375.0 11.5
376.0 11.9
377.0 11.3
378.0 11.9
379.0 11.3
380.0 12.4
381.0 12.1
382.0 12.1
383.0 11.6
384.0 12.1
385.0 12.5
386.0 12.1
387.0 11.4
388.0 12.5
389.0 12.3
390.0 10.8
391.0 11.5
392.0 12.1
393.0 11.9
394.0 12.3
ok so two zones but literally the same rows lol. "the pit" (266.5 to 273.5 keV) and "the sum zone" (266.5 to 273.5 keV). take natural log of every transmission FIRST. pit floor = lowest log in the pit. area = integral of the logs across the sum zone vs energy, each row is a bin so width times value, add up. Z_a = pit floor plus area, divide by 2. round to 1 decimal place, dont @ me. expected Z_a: 7.9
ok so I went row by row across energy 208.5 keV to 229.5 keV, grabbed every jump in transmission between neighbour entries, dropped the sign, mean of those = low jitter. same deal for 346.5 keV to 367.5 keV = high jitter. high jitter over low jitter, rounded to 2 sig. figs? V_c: 0.75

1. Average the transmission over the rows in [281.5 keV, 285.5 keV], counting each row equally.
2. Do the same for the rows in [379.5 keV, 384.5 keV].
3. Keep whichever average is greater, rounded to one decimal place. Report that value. 12.1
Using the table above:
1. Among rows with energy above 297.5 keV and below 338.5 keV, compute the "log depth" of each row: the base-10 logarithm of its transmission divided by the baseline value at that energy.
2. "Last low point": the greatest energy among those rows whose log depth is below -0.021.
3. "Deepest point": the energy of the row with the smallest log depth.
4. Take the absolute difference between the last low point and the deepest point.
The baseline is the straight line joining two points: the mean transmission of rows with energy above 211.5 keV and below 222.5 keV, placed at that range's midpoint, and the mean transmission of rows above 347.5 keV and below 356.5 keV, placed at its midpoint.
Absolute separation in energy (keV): 34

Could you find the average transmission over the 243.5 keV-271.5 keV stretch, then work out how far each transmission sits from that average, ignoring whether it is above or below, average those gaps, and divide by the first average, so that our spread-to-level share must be 0.095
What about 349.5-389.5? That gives 0.036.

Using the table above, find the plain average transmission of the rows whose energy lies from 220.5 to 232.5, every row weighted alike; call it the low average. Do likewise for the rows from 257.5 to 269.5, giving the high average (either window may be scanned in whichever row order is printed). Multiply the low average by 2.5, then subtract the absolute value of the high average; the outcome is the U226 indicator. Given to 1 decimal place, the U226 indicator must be 16.2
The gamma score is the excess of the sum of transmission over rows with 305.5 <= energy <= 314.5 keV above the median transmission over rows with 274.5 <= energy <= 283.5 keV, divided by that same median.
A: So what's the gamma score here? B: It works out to 14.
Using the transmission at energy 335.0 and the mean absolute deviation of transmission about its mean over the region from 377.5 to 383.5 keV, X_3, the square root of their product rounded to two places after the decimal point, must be 1.79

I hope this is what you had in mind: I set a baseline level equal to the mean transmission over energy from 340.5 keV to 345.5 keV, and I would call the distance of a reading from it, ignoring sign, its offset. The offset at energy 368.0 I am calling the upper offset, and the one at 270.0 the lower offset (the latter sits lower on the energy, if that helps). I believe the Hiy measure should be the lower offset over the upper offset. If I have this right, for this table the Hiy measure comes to 4.7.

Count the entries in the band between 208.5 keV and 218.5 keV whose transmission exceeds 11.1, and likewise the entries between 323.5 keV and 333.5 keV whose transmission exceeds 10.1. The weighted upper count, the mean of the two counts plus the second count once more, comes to 15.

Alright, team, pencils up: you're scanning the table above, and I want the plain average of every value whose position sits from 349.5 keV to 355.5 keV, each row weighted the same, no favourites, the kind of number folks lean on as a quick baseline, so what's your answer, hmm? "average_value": 11.1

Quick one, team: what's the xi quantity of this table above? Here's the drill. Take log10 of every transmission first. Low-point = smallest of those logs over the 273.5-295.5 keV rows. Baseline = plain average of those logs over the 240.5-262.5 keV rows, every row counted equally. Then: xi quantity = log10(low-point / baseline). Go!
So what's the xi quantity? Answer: -0.093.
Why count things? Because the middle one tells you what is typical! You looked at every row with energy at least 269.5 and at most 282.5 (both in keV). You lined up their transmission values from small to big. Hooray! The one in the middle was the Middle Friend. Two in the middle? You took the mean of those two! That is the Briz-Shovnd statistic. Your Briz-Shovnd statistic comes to 6.8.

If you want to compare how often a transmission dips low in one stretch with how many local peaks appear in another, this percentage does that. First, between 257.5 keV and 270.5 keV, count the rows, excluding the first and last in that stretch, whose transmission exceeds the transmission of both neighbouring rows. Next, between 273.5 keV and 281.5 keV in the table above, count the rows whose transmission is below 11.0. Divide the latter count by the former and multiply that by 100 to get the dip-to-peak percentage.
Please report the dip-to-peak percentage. 400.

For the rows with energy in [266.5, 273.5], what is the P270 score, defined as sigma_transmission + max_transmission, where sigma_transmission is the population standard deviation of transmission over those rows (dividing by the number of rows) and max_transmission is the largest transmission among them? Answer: 9.1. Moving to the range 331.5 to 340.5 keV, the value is 12.2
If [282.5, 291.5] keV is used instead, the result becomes 9.4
